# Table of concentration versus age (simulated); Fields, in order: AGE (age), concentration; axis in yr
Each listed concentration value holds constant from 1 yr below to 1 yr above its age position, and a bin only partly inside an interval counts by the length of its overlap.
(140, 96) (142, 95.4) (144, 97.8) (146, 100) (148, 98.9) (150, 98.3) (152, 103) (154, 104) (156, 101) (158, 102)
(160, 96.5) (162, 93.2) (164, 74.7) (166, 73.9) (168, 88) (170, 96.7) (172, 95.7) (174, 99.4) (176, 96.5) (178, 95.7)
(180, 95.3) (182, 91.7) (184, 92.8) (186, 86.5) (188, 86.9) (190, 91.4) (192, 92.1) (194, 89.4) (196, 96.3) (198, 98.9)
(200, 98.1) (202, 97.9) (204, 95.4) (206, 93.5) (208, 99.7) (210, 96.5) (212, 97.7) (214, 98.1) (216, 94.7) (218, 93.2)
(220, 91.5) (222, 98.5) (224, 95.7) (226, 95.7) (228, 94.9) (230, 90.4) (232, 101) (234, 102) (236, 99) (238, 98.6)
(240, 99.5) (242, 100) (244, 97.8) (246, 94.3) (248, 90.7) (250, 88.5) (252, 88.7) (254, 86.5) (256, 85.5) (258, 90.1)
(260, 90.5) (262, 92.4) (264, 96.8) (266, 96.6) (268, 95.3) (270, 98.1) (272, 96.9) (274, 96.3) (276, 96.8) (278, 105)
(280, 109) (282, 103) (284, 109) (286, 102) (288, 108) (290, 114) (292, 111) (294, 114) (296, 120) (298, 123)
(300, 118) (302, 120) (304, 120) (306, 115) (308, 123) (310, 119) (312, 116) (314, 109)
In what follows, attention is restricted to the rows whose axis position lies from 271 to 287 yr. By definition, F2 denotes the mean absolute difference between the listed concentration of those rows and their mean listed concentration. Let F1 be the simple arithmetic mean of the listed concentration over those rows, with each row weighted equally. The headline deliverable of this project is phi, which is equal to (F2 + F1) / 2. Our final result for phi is 53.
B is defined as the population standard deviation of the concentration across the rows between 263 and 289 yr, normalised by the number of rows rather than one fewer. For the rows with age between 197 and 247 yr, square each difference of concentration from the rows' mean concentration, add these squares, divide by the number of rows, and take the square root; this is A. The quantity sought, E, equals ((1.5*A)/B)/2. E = 0.4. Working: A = 2.9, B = 5.1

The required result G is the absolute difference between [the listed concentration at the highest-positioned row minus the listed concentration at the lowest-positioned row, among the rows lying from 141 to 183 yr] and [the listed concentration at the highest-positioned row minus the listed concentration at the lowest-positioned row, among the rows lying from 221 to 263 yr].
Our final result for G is 2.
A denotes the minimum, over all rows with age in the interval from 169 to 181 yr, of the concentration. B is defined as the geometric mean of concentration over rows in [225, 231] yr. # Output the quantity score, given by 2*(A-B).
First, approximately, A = 95.3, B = 94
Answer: 3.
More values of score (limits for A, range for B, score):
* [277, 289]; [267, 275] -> 11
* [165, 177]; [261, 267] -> -43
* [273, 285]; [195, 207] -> -1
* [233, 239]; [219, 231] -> 8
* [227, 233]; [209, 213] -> -13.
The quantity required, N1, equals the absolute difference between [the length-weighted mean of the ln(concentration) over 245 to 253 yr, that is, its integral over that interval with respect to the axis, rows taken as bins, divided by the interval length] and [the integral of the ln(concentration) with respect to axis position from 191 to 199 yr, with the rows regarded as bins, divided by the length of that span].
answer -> 0.039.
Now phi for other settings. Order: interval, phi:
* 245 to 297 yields 54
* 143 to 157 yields 51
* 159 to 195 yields 48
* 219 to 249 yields 50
